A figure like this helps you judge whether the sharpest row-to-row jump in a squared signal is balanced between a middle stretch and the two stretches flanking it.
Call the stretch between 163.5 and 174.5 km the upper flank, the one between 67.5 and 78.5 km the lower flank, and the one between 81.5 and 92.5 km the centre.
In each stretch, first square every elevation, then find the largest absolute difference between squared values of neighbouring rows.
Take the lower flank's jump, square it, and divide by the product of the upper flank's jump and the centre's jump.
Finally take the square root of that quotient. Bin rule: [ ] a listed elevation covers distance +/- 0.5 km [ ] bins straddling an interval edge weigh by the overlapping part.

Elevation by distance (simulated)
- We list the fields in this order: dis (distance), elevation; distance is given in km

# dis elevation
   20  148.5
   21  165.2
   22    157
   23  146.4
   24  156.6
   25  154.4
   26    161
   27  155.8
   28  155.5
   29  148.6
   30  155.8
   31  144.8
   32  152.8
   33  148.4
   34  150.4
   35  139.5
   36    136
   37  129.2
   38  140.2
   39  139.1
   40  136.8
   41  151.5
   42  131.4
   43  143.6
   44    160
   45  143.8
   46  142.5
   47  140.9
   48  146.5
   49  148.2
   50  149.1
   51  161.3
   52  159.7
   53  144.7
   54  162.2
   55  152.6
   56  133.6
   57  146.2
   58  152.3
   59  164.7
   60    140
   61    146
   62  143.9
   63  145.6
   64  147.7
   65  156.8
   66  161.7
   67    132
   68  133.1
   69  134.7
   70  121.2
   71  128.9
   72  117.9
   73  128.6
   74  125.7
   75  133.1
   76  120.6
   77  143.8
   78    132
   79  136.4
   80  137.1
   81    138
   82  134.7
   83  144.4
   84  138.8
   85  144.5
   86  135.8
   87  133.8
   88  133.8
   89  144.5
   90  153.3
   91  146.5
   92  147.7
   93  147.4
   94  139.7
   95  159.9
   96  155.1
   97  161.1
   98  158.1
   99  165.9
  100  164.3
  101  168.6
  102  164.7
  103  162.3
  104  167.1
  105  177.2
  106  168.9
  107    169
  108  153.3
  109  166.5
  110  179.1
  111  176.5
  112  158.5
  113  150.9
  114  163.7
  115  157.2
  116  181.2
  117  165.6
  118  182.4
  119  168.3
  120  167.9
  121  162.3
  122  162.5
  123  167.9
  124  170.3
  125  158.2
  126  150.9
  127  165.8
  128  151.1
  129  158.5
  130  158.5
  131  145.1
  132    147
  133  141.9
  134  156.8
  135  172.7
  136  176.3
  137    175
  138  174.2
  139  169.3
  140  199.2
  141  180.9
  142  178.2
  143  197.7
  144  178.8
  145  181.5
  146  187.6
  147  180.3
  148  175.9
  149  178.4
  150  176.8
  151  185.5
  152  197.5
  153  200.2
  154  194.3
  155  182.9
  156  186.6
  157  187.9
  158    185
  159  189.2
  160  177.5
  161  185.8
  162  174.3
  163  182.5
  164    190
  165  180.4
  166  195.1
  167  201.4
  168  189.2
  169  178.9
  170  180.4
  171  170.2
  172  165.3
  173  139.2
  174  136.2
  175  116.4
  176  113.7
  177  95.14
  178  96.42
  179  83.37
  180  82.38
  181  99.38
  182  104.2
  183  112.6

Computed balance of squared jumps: 1.3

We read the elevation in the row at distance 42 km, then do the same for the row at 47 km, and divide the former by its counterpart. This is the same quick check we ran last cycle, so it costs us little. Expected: 0.93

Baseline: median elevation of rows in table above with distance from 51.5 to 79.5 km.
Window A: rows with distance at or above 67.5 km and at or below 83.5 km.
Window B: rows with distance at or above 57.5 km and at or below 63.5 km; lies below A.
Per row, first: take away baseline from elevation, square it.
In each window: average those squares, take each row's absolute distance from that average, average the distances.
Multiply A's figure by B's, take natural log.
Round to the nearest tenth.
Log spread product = 9.9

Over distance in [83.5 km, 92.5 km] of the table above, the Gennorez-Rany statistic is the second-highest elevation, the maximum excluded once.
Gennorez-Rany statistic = 147.7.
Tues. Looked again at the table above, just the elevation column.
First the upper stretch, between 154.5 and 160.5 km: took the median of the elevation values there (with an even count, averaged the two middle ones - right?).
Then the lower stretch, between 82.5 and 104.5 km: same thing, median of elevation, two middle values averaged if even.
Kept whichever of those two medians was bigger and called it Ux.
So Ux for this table 186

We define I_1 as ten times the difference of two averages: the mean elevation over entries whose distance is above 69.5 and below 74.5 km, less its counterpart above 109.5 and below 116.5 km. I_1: -423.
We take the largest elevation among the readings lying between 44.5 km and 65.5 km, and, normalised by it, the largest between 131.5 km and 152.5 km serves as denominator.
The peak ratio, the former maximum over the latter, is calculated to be 0.83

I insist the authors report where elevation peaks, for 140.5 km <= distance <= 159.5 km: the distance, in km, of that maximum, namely 153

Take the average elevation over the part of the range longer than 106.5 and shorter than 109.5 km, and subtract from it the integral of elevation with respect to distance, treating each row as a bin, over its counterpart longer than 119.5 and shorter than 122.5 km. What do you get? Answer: -330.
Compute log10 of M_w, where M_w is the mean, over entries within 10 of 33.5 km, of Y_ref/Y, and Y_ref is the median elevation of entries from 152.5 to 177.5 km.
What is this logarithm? 0.10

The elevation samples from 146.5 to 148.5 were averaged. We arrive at 178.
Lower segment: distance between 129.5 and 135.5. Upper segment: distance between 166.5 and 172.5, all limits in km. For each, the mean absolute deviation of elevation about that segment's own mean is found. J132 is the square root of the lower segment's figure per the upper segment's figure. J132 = 0.97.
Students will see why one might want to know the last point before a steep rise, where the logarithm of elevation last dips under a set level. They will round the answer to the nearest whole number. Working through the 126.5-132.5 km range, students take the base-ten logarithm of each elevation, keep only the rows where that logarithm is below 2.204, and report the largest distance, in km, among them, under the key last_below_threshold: 132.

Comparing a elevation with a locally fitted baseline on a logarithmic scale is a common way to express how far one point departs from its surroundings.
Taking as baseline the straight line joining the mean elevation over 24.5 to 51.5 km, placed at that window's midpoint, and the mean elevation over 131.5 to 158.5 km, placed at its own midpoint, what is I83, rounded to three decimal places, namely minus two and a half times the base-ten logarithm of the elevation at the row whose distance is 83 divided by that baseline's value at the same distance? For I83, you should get 0.116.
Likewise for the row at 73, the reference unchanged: 0.221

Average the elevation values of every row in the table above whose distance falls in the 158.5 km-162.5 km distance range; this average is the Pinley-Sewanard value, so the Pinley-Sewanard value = 182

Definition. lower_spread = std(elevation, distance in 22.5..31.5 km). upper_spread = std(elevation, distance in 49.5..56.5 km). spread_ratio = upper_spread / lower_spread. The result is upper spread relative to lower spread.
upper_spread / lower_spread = 1.9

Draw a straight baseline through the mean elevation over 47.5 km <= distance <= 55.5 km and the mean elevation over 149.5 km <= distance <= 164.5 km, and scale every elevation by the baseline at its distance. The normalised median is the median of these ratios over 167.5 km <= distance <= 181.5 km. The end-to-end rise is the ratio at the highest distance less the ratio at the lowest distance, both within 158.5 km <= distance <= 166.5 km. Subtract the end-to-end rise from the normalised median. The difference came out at 0.64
